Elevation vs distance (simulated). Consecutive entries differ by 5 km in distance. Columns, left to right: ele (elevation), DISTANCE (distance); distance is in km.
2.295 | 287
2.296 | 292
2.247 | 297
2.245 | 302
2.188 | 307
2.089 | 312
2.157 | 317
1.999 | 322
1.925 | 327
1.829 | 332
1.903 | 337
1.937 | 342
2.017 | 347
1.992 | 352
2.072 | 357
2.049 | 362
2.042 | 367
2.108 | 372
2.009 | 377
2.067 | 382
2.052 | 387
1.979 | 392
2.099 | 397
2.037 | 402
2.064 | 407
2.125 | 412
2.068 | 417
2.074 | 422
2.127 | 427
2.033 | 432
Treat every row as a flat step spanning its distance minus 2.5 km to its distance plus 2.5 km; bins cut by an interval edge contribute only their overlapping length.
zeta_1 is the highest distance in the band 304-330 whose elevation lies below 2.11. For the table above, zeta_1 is 327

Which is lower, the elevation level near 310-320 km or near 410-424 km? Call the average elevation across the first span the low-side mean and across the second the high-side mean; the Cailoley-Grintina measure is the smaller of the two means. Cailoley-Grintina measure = 2.09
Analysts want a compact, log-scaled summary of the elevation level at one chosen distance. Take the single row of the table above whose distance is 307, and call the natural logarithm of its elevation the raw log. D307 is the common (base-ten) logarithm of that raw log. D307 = -0.106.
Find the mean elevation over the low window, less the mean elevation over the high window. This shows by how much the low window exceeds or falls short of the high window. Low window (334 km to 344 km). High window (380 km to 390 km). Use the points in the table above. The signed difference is -0.14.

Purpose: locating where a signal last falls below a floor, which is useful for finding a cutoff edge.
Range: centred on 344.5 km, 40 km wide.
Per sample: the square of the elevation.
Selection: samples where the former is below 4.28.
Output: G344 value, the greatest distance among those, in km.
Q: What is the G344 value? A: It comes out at 362 km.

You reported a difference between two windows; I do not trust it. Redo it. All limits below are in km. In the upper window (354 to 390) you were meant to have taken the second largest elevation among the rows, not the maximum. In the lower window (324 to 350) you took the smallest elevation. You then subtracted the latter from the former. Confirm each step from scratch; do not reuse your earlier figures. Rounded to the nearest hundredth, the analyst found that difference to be 0.24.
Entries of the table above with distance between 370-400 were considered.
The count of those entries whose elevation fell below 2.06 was 3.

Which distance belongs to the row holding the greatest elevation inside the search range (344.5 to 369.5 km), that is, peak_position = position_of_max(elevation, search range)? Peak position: 357 km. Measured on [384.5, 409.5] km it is 397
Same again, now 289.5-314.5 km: 292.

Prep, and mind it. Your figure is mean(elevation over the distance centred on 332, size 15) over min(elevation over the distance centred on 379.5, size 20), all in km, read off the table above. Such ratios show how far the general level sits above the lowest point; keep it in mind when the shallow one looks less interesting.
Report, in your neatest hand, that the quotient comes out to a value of 0.94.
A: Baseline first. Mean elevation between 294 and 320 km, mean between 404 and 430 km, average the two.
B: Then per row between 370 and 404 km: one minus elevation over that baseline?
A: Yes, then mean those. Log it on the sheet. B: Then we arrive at 0.041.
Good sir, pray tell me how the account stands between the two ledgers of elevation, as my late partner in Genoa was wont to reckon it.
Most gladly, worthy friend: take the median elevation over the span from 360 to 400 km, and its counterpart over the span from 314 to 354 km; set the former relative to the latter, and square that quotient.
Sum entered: 1.09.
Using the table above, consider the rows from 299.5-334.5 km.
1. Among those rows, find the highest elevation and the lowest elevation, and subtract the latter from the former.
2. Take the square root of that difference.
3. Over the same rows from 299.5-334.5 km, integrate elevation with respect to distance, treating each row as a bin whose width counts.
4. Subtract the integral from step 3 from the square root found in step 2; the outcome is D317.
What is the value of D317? -71.5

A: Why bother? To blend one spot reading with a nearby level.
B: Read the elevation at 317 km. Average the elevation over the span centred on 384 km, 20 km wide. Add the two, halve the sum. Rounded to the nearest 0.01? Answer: 2.09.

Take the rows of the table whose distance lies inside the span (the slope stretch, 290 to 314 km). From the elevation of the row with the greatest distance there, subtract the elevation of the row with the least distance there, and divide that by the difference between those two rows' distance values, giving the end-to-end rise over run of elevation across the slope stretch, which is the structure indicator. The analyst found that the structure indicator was -0.010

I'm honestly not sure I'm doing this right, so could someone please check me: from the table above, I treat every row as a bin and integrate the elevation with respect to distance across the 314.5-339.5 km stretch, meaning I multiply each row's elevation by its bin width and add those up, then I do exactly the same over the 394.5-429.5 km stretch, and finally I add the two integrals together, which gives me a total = 122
